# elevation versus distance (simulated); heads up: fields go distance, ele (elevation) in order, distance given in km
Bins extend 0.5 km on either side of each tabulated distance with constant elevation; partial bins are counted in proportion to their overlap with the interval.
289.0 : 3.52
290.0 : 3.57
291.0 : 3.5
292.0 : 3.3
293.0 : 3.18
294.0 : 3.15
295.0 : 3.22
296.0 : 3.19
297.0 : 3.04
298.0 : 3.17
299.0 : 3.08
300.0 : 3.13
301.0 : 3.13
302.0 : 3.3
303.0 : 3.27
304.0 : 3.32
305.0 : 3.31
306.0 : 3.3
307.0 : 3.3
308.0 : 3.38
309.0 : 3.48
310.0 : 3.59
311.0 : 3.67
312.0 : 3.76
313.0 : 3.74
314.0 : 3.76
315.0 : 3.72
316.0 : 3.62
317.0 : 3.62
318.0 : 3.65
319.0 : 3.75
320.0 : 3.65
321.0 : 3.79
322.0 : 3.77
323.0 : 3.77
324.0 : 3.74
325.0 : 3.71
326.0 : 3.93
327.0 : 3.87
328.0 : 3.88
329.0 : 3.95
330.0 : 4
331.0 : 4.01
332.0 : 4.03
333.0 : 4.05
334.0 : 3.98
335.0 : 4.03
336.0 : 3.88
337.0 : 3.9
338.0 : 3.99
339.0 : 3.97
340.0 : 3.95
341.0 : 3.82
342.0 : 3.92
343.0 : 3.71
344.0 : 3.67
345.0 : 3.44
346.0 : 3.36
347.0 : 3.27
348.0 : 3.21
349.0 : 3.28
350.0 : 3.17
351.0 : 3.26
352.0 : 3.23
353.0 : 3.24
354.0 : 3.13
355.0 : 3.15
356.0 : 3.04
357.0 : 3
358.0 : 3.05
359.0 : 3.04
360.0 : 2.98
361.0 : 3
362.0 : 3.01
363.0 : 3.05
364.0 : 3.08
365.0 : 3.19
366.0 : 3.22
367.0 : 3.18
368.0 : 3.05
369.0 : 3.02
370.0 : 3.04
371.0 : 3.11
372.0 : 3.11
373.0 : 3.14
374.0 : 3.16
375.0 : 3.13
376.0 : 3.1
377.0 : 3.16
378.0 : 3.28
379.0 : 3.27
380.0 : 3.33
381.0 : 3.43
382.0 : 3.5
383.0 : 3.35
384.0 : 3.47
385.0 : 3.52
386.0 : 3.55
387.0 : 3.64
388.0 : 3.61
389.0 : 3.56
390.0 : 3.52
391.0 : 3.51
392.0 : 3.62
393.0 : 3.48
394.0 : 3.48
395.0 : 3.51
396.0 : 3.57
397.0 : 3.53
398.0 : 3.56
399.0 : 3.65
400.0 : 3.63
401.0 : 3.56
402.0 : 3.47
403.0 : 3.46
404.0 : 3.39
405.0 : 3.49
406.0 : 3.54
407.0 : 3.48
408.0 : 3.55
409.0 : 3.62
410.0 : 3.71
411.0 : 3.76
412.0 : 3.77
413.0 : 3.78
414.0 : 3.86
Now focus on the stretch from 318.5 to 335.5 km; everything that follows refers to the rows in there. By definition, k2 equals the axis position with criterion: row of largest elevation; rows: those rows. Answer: 333.0 km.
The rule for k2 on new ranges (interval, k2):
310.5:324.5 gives 321.0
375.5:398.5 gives 387.0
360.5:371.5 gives 366.0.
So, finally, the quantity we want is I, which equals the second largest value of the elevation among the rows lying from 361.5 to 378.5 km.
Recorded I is 3.22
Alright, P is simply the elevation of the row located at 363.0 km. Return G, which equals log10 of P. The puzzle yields 0.48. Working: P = 3.05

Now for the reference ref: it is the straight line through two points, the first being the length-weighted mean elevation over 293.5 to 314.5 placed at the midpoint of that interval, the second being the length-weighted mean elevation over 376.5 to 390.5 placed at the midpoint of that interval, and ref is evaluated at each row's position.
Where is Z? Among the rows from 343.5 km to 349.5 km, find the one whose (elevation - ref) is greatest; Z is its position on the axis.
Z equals 344.0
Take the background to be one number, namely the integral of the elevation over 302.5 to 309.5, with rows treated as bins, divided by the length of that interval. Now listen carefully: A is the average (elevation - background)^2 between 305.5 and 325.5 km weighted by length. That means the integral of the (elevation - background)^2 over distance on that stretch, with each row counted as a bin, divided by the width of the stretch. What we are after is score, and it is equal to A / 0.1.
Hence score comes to 1.1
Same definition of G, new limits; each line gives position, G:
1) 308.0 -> 0.53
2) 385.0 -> 0.55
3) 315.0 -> 0.57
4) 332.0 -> 0.61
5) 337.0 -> 0.59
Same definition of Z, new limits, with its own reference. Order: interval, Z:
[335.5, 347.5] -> 338.0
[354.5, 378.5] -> 378.0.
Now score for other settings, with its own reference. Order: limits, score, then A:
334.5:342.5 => 3.6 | 0.36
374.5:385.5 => 0.2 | 0.02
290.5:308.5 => 0.2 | 0.02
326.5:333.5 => 4.0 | 0.40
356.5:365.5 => 0.9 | 0.09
